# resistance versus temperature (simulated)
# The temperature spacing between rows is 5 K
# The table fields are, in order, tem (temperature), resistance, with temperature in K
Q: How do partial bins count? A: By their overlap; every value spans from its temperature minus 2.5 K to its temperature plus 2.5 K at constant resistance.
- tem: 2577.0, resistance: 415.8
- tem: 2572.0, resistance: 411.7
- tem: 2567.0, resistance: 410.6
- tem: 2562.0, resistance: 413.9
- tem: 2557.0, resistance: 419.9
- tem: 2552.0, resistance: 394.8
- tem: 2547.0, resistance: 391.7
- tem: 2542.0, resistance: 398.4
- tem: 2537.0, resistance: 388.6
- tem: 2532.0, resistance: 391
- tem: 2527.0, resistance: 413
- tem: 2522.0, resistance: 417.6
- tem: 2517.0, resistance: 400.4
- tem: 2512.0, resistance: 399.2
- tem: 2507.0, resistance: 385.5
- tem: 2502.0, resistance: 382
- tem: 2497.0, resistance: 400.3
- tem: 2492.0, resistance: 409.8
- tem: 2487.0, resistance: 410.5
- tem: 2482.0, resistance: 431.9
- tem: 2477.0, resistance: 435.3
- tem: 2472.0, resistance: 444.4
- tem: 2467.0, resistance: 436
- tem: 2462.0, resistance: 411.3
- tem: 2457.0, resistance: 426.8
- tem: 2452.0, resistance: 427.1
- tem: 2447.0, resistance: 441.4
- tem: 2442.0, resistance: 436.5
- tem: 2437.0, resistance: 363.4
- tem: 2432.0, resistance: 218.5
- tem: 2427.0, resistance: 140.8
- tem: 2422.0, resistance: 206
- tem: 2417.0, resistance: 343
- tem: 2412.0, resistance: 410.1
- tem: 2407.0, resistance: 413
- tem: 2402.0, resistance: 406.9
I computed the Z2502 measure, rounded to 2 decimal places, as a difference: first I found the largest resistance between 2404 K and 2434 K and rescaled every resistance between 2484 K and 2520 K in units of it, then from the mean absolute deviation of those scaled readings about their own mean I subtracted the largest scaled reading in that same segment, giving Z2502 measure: -0.97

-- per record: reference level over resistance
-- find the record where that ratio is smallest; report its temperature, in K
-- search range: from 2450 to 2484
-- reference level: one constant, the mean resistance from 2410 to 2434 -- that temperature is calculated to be 2472.0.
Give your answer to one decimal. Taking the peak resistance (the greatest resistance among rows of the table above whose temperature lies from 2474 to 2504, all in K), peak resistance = 435.3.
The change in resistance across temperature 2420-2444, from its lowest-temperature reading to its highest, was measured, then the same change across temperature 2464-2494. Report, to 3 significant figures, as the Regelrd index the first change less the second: 257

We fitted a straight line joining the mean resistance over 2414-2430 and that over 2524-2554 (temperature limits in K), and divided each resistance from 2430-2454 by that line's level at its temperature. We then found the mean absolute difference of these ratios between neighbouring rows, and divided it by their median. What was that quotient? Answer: 0.146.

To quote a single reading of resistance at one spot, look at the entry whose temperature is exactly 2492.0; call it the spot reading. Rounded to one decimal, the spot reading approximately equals 409.8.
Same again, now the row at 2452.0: 427.1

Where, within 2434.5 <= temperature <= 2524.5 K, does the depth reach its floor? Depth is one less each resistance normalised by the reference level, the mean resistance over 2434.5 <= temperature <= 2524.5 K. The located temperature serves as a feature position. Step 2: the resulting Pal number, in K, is 2472.0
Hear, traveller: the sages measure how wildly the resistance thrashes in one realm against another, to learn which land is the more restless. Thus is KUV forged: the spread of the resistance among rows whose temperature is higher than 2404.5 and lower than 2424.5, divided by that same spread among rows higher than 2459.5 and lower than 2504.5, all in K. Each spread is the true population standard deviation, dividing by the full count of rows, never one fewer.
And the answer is 4.4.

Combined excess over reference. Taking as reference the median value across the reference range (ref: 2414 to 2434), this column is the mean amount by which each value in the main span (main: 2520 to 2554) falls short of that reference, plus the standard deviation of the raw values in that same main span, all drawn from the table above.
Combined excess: -176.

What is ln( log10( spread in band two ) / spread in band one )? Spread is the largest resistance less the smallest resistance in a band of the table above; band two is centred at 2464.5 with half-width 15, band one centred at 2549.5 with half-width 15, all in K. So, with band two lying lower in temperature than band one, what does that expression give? -3.03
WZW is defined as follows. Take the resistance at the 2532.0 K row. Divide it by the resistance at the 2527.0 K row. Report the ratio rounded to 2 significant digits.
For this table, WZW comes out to 0.95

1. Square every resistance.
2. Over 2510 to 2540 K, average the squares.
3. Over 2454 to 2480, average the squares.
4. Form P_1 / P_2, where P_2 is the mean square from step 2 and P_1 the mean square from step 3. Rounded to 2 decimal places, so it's 1.15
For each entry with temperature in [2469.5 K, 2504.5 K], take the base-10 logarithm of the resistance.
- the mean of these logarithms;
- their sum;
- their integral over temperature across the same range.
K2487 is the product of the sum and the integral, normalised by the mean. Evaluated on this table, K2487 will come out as 642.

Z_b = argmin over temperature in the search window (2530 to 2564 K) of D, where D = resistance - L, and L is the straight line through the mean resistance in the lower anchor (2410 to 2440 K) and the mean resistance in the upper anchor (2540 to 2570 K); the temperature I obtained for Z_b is 2552.0 K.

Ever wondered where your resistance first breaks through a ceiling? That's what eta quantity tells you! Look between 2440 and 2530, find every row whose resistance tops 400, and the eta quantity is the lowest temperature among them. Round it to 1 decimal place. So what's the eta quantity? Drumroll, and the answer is 2442.0 K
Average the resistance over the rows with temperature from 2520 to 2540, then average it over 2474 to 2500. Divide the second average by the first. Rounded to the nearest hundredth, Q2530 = 1.04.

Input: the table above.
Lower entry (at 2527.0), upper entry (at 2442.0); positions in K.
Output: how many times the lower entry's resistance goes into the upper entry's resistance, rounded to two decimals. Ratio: 1.06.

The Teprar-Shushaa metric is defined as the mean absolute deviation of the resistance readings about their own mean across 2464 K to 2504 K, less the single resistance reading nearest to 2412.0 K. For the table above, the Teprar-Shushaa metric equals -392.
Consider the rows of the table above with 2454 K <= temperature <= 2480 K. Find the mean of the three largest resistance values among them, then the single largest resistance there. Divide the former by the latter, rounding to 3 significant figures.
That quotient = 0.987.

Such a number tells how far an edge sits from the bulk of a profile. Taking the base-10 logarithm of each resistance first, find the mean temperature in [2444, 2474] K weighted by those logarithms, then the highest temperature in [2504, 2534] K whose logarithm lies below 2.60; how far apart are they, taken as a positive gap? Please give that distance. 72.5 K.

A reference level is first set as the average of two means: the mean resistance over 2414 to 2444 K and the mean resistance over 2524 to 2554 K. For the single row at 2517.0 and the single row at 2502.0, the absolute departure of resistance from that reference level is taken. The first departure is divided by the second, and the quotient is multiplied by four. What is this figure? 5.77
